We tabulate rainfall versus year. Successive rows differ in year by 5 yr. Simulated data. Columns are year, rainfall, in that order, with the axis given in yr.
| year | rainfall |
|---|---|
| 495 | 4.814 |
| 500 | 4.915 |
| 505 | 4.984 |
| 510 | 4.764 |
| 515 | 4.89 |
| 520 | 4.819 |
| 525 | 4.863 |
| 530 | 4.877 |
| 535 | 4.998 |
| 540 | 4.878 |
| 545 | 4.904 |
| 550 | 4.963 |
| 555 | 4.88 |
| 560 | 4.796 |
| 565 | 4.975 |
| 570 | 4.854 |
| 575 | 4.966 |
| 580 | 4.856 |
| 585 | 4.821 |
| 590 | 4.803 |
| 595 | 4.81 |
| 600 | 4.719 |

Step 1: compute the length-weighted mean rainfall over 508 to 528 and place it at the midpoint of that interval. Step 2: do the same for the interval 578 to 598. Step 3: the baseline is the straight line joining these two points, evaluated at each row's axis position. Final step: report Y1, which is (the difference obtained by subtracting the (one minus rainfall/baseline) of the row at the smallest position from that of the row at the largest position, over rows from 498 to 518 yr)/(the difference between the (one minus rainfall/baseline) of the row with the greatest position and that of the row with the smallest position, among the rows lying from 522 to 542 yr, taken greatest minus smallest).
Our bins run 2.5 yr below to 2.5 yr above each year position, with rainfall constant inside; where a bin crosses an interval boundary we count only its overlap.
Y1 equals -1.1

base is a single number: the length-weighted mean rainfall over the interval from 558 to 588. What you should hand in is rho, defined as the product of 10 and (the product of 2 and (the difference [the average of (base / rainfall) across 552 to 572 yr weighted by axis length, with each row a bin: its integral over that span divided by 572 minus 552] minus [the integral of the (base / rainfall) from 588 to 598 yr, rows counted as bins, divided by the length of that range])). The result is -0.32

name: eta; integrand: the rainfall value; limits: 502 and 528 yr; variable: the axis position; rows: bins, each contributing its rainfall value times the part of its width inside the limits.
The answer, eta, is 126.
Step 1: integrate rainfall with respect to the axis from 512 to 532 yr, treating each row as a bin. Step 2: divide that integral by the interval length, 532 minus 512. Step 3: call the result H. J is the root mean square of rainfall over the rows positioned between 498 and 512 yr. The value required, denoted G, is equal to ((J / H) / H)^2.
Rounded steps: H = 4.859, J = 4.889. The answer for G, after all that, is 0.0429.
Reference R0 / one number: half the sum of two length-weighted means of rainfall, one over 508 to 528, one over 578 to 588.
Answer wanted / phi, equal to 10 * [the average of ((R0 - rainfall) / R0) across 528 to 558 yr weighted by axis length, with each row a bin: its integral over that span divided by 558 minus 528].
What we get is -0.16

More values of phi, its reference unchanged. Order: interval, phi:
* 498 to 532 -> -0.07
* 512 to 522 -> -0.03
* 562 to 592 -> -0.09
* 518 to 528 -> -0.02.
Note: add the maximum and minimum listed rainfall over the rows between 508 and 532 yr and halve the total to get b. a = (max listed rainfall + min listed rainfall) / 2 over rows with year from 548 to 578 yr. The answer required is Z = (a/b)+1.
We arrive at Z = 2.012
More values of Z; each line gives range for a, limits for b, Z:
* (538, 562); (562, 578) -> 1.993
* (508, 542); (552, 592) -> 1.999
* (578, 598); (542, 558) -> 1.981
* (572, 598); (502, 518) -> 2.002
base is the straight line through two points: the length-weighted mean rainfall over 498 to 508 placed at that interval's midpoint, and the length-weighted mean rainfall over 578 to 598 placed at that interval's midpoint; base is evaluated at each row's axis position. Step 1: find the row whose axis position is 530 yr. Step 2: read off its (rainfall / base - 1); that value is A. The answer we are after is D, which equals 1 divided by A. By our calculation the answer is -189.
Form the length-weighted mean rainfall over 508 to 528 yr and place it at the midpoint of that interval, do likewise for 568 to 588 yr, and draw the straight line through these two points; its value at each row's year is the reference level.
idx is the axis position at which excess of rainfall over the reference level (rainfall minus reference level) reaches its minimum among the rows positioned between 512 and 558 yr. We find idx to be 520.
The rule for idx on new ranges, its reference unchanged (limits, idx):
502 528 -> 510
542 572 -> 560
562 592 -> 590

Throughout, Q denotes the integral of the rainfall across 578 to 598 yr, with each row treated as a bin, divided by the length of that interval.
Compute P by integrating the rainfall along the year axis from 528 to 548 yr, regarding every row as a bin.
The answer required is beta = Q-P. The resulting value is -93.5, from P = 98.3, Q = 4.82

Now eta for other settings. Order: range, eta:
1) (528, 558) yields 147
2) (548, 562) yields 68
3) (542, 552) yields 49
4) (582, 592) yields 48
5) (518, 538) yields 98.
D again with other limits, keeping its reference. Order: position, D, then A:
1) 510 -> -29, -0.034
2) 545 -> 214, 0.005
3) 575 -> 38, 0.026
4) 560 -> -76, -0.013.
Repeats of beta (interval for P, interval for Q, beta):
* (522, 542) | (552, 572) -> -93.2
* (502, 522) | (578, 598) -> -92.5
